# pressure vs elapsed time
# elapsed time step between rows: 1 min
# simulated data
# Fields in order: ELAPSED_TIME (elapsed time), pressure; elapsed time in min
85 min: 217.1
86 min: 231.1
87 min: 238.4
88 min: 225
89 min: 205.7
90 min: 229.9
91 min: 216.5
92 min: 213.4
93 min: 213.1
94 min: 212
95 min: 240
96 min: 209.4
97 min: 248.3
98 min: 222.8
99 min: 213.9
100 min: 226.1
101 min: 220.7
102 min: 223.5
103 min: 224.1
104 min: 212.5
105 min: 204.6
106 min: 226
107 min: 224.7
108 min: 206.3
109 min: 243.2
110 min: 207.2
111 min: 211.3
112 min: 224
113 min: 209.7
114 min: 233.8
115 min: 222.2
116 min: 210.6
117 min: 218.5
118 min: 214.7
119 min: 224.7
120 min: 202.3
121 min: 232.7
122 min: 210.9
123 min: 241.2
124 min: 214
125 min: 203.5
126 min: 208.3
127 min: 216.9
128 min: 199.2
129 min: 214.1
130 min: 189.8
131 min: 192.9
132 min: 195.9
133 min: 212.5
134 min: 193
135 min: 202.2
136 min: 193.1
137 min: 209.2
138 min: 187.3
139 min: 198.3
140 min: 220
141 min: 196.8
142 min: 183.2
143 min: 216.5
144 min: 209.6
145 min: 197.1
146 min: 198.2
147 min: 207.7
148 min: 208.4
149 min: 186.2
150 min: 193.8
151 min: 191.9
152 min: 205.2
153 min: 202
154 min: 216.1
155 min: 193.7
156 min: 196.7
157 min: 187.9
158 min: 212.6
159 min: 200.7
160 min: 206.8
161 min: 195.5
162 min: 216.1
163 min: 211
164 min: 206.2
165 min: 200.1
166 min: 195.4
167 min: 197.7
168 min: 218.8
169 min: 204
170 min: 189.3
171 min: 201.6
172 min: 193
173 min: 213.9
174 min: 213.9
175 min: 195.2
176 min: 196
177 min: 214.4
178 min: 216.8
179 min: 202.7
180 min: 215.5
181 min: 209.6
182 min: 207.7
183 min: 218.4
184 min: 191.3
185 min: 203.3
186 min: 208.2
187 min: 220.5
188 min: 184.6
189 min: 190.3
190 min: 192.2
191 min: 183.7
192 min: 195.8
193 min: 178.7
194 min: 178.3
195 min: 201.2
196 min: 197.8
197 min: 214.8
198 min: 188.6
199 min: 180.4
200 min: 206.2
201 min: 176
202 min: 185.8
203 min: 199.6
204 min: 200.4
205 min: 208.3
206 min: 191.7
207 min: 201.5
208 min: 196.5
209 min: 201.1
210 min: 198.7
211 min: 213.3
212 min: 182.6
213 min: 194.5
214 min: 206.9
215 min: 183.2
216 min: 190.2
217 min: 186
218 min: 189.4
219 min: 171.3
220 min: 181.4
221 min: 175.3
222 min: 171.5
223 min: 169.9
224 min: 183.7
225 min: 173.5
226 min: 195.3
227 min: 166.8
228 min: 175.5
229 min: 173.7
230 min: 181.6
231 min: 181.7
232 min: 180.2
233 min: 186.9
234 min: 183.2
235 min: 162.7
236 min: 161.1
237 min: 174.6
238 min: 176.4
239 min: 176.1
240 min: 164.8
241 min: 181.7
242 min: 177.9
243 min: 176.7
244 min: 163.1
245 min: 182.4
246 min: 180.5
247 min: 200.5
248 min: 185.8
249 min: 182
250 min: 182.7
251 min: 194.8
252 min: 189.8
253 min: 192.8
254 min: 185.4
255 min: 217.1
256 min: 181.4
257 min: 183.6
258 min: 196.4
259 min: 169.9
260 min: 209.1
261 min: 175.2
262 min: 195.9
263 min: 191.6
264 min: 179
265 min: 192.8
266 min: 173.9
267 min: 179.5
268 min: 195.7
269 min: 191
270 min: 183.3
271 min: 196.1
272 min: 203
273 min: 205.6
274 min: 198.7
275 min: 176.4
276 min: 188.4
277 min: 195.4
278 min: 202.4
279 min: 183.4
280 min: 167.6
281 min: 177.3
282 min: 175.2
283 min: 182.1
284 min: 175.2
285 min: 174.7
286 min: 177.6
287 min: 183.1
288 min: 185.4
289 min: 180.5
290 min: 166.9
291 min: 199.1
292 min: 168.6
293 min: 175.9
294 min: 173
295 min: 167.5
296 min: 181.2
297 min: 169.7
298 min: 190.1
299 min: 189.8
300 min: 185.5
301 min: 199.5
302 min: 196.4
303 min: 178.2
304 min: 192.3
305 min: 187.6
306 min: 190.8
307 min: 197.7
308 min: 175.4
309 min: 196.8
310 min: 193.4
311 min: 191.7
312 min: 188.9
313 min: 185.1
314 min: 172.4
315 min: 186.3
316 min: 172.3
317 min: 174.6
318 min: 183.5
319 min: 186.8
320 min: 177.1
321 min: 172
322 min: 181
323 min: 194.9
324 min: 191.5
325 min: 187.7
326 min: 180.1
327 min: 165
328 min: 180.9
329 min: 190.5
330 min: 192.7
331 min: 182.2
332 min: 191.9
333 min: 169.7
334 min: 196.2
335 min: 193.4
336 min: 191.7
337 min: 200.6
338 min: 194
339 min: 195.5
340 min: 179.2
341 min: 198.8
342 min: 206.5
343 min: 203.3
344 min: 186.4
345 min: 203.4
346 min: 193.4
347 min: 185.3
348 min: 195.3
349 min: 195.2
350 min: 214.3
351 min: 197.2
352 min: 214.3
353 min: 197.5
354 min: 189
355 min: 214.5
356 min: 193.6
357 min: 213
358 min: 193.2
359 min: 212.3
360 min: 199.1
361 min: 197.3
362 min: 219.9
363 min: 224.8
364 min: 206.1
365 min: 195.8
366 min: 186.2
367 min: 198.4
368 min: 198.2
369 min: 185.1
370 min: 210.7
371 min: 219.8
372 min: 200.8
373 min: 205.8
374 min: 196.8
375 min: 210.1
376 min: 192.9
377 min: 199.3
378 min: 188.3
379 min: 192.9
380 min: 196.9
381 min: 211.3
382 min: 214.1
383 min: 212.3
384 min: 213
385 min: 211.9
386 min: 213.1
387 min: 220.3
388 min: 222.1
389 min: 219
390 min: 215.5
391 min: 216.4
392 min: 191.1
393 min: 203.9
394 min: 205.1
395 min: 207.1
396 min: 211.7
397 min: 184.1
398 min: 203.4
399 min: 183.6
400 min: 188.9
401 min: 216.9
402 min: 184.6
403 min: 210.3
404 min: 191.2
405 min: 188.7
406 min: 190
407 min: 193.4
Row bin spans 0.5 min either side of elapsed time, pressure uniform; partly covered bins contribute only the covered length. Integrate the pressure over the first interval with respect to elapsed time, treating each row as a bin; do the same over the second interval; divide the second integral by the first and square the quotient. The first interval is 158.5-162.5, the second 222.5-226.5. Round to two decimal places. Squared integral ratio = 0.78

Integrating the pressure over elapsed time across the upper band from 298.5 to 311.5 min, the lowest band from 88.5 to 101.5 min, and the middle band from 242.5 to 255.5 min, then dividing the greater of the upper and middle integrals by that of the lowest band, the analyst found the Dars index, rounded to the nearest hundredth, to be 0.86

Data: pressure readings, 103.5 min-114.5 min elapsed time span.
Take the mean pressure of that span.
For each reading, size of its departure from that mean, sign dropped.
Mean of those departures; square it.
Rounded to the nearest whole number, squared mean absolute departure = 116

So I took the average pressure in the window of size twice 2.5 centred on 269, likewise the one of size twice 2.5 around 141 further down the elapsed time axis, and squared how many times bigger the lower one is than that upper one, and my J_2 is 1.15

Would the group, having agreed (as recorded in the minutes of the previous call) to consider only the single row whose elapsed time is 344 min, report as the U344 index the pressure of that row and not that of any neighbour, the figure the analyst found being 186.4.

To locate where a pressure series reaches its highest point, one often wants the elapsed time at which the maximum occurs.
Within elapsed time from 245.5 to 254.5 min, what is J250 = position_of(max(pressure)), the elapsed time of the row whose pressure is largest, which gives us 247 min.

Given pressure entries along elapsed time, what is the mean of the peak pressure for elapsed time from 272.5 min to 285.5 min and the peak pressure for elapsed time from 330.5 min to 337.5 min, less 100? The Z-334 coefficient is 103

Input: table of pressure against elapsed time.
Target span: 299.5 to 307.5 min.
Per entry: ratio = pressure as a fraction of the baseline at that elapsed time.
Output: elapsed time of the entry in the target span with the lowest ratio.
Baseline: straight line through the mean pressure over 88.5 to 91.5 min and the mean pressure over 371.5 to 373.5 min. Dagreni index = 303 min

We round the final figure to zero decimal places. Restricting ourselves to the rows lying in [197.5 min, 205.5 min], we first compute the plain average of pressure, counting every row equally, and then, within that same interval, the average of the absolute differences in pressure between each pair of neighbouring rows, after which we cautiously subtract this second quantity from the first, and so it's 179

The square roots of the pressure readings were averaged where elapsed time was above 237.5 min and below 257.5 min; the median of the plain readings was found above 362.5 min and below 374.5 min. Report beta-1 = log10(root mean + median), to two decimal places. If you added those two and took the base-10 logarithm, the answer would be 2.33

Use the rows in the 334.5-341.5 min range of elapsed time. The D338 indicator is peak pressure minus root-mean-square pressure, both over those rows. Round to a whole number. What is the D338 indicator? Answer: 7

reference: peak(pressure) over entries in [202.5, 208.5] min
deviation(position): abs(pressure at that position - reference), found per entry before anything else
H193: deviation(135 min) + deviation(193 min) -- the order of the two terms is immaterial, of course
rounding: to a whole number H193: 36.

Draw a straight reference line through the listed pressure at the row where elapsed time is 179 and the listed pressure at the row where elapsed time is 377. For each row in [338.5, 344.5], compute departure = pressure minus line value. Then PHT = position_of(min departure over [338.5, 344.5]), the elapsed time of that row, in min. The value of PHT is 340 min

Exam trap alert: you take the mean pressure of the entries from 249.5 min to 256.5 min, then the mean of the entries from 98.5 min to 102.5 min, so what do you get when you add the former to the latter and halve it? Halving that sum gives 207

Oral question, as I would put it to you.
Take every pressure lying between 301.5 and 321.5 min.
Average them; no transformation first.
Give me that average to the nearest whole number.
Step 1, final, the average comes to 185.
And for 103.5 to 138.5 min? 212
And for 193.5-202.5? 192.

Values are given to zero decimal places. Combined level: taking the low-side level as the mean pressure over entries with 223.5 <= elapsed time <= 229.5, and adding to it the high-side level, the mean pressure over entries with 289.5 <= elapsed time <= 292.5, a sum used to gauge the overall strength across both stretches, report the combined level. 356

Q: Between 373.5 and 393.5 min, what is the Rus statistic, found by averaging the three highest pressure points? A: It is 220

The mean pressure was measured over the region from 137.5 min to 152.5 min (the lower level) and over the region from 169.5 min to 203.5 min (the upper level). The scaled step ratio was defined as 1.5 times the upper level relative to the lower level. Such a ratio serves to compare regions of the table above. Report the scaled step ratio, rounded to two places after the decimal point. 1.49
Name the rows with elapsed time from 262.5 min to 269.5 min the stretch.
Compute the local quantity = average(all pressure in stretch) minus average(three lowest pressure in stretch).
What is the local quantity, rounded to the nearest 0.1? 8.7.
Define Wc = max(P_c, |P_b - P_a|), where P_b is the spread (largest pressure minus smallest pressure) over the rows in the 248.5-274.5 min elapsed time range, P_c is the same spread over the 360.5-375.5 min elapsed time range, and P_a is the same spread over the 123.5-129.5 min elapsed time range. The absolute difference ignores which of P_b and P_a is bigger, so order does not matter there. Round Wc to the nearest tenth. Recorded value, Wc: 39.7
